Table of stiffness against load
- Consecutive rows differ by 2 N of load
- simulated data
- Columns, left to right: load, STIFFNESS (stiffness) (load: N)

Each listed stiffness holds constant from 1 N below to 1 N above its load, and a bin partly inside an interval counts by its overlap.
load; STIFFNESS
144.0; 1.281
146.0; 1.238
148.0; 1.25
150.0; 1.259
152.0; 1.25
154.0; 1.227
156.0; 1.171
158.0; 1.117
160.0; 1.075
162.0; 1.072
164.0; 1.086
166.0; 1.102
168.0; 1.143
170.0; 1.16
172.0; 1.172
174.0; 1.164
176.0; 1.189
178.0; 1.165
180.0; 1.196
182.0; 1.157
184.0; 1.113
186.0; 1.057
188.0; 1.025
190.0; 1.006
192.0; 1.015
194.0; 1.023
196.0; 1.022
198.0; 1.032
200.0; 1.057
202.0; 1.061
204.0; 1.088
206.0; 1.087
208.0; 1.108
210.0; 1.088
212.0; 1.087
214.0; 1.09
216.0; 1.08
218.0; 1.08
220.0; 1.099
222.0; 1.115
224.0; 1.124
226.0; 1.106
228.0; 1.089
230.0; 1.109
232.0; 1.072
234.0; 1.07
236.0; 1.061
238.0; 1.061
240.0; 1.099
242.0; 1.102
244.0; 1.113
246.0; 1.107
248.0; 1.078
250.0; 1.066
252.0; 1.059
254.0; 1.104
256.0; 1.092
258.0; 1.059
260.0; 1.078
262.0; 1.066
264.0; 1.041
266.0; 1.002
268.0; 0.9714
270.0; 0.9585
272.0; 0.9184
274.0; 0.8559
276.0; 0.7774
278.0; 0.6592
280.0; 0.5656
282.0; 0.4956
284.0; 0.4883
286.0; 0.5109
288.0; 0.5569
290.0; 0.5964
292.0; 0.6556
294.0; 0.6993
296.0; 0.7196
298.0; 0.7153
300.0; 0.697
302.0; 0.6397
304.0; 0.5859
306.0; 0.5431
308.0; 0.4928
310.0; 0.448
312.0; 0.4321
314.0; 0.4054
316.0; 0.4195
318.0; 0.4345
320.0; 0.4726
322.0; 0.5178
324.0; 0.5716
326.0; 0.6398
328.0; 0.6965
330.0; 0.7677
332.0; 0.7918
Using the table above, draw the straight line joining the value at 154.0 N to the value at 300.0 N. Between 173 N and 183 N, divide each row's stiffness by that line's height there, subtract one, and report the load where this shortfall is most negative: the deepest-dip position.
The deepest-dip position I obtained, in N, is 174.0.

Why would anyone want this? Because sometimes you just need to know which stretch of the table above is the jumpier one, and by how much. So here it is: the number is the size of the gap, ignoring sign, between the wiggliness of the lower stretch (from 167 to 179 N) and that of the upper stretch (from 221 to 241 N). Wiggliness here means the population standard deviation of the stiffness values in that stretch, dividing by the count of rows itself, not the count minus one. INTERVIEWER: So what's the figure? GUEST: 0.01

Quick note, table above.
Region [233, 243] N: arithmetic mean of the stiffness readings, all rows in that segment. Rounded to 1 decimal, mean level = 1.1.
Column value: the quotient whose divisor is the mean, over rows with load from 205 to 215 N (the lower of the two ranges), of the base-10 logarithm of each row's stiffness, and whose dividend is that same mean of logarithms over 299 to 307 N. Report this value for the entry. -6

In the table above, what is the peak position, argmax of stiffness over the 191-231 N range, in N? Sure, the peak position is 224.0 N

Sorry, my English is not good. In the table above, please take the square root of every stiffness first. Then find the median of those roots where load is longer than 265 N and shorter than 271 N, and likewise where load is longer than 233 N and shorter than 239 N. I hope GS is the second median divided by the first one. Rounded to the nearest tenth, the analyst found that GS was 1.0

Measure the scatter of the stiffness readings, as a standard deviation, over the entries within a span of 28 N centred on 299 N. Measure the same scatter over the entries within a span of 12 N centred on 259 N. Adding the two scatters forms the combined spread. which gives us 0.12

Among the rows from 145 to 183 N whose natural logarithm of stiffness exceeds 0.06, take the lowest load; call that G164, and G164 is 146.0 N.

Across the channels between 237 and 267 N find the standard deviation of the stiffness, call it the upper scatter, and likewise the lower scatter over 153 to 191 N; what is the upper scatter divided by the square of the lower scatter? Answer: 8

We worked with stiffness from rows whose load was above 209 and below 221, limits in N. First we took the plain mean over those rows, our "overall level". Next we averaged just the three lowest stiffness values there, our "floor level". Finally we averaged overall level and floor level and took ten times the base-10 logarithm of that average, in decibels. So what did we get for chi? 0.35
